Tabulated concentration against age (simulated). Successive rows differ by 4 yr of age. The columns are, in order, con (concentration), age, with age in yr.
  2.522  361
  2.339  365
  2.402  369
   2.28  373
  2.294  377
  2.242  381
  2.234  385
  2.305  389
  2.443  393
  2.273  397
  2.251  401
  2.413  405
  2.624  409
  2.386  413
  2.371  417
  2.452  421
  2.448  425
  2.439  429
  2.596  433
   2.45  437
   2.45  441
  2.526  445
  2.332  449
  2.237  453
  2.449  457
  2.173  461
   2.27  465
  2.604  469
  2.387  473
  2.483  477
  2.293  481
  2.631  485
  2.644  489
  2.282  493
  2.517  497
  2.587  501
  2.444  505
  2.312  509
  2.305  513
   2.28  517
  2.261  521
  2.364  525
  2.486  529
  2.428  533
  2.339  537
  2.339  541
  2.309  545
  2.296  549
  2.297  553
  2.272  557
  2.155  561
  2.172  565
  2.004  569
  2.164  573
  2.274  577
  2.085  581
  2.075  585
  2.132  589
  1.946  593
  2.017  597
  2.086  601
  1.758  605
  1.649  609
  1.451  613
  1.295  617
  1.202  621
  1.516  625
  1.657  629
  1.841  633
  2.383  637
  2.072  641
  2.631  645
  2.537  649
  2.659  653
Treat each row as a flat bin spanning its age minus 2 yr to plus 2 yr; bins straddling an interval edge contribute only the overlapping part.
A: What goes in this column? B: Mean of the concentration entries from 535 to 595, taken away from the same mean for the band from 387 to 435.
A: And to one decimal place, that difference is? 0.2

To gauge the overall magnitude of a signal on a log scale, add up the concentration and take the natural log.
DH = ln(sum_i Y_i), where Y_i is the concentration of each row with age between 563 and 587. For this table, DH 2.5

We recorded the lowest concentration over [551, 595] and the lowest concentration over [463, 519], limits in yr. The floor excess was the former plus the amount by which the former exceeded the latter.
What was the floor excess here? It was 1.6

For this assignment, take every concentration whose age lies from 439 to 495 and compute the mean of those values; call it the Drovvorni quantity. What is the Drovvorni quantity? 2.41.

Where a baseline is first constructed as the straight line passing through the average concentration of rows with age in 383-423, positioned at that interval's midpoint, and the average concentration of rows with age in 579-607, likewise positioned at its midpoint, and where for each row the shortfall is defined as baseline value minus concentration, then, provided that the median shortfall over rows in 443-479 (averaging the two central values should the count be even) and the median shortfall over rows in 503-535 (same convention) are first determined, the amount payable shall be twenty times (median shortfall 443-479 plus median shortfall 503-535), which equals -6.5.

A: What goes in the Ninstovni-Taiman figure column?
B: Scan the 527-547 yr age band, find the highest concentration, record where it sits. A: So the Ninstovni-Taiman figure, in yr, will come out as 529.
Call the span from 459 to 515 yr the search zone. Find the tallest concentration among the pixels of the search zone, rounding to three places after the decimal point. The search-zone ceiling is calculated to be 2.644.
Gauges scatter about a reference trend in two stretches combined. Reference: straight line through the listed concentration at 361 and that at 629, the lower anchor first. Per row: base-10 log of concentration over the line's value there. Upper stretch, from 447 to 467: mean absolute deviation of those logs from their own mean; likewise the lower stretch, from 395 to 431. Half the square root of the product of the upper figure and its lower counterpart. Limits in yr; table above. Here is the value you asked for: 0.0077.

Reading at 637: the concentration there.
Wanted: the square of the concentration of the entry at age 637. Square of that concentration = 5.68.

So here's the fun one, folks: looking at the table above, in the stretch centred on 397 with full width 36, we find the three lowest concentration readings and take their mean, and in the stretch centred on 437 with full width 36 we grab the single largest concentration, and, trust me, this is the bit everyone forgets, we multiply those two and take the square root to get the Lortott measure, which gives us 2.41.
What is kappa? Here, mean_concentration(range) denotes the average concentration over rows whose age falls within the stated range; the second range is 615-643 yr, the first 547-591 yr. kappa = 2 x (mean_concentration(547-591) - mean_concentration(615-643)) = 0.93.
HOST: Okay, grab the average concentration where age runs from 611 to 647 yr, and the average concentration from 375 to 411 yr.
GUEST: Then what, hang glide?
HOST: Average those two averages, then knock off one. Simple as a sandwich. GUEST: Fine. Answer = 1.06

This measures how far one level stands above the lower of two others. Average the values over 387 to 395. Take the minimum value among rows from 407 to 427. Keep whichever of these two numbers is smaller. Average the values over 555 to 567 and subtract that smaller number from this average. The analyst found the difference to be -0.2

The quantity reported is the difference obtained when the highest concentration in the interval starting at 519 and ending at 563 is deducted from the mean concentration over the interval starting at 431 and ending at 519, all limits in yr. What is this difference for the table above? -0.1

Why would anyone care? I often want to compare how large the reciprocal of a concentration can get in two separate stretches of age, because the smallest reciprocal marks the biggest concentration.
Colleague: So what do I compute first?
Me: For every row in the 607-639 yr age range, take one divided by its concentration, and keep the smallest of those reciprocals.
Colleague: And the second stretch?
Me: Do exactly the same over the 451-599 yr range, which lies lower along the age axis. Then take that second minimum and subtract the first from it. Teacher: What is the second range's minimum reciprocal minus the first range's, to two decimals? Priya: -0.04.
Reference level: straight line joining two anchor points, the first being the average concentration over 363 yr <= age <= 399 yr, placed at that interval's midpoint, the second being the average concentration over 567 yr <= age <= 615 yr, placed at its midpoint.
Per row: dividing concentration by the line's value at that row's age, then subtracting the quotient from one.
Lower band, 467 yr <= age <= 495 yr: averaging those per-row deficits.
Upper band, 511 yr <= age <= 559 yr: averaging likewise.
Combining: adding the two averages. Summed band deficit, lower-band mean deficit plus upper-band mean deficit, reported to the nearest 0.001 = -0.282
